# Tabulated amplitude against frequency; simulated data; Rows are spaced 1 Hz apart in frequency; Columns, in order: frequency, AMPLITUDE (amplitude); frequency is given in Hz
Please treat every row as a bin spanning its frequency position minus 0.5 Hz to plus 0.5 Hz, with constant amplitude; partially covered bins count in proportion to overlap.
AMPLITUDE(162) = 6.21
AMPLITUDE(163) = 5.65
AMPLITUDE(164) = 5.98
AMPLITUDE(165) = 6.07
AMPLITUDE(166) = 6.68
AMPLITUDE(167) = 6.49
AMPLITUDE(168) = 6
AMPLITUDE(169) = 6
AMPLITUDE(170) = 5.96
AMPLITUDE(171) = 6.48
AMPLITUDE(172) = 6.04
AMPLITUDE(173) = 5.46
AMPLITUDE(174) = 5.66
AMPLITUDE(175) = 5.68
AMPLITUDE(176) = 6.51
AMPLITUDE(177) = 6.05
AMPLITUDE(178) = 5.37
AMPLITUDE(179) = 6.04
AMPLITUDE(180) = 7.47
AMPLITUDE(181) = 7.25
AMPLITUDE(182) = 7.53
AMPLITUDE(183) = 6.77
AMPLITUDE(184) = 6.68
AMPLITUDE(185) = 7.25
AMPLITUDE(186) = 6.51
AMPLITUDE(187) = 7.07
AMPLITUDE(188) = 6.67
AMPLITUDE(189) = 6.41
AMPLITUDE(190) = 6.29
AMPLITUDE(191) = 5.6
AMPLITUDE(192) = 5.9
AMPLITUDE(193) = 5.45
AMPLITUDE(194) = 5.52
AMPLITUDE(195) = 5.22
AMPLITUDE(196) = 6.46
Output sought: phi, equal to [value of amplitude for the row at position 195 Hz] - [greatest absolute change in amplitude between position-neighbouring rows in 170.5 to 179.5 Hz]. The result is 4.4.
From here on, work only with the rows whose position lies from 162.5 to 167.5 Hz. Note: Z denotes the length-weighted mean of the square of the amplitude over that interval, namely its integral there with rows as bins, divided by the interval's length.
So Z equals 38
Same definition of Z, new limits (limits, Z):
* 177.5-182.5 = 46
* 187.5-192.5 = 38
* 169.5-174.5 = 35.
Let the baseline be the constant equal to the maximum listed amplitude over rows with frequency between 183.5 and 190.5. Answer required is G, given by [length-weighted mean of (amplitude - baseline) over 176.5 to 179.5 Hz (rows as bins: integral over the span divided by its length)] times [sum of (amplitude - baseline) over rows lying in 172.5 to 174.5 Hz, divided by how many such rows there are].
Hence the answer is 2.4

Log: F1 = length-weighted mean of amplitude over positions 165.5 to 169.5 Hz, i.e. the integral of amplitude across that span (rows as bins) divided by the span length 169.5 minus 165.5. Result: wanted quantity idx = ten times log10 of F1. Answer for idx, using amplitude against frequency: 7.99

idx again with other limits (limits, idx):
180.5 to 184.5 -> 8.49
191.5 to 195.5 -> 7.42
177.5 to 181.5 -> 8.15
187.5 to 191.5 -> 7.95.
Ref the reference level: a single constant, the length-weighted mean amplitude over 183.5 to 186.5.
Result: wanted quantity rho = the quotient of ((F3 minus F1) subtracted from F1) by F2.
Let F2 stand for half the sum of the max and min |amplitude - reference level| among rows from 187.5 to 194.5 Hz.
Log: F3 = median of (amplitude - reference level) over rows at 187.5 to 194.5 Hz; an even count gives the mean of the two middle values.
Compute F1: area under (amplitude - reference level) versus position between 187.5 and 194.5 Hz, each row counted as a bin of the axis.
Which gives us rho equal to -14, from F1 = -5.9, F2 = 0.75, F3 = -0.9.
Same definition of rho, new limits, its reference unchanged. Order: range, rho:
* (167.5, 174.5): -13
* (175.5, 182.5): -3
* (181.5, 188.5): 4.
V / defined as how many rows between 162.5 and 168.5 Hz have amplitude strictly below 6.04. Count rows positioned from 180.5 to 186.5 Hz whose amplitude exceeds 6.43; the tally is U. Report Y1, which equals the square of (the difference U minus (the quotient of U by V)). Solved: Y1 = 16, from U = 6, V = 3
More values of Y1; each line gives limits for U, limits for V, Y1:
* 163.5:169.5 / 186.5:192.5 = 1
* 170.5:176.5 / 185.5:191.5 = 0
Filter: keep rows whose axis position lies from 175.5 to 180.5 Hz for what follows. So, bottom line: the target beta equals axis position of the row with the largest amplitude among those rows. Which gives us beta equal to 180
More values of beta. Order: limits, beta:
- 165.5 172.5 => 166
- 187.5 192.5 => 188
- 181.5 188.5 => 182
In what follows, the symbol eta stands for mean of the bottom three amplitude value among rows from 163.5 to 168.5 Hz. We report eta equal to 6.02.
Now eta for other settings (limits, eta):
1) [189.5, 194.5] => 5.52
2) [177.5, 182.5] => 6.22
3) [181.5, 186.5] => 6.65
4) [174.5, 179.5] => 5.70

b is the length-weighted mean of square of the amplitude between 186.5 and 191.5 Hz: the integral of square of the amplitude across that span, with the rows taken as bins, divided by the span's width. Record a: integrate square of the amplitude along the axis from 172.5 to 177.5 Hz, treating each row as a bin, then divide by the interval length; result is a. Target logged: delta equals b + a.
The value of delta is 75.9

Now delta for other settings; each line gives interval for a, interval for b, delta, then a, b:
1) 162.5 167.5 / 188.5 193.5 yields 73.6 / 38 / 35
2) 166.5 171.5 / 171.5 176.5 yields 72.9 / 38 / 35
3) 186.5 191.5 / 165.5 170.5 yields 80.2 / 41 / 39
